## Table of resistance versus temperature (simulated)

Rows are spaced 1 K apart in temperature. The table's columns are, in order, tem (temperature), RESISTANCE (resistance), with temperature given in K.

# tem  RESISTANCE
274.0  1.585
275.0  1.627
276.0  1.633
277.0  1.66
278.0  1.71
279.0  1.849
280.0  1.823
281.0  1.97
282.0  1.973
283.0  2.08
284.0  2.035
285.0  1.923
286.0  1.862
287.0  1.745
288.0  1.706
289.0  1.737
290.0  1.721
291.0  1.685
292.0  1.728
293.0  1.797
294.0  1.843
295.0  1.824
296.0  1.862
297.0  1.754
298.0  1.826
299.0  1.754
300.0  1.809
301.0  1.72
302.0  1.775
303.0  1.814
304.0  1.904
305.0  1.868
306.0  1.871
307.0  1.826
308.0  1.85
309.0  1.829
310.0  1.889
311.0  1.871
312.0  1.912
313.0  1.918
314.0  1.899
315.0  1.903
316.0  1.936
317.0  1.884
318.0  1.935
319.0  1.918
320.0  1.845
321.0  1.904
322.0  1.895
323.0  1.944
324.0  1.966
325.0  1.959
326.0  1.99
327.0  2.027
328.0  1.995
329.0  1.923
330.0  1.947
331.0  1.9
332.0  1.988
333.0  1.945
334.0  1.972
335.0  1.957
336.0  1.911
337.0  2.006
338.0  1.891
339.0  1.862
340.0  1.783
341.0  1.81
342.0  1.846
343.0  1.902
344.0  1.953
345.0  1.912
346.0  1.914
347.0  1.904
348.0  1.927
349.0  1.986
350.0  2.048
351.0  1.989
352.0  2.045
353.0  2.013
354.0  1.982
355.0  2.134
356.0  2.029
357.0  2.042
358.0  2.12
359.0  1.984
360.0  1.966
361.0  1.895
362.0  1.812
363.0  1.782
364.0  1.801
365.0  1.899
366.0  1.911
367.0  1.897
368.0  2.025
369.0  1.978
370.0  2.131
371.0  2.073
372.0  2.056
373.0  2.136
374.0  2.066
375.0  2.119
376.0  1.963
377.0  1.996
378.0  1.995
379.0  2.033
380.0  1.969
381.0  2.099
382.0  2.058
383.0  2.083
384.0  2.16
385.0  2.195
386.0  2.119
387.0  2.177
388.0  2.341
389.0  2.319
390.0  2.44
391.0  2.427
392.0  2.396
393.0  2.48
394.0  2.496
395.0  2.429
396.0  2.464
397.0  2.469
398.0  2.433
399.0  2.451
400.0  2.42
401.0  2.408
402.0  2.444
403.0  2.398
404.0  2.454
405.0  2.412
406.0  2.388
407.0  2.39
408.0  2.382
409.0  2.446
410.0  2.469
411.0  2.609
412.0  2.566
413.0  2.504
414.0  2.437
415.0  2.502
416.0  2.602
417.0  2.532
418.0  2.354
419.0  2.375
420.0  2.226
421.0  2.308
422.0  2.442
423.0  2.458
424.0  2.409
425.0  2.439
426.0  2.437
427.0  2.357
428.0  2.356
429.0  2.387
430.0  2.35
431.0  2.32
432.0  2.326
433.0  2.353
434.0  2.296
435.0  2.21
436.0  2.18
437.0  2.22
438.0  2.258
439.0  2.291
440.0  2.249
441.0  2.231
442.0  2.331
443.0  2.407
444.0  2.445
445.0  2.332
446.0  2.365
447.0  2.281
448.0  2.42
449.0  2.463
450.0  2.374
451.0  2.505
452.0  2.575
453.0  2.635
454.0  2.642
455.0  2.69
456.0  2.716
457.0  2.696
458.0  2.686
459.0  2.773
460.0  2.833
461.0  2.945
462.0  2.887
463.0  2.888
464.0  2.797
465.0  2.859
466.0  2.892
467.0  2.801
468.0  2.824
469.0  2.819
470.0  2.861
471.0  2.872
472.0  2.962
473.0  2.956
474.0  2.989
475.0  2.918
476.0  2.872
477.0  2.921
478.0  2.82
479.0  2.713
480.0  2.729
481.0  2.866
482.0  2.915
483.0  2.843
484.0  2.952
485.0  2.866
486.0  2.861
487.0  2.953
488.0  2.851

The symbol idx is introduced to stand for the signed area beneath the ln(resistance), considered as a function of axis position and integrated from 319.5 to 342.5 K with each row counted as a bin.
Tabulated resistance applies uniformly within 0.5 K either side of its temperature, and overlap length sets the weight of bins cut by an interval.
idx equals 15.0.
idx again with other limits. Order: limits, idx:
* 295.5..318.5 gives 14.2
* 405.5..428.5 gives 20.4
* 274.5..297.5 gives 13.5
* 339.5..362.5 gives 15.4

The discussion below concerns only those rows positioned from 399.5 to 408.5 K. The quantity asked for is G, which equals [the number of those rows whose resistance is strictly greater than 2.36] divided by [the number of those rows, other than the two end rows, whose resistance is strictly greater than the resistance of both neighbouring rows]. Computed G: 3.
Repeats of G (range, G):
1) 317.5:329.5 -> 0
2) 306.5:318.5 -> 0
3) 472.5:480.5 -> 4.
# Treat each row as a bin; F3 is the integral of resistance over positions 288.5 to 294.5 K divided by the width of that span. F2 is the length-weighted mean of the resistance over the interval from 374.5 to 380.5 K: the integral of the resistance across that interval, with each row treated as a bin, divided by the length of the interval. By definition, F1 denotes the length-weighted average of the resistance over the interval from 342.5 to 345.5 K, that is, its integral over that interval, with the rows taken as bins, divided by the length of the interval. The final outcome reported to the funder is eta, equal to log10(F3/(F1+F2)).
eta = -0.35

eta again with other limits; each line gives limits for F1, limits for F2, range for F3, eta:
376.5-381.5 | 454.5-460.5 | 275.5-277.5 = -0.46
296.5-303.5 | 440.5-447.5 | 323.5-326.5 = -0.32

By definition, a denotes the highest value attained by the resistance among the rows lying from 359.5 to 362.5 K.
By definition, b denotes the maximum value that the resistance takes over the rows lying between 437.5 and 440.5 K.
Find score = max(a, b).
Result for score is 2.29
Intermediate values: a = 1.966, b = 2.291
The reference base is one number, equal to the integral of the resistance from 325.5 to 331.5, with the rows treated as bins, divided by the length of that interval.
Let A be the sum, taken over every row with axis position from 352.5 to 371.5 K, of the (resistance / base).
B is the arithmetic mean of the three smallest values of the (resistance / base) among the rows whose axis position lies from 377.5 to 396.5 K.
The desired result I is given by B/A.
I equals 0.053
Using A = 19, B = 1.02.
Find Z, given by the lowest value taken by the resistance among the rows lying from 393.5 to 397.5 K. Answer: 2.429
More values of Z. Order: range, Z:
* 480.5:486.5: 2.843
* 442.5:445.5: 2.332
